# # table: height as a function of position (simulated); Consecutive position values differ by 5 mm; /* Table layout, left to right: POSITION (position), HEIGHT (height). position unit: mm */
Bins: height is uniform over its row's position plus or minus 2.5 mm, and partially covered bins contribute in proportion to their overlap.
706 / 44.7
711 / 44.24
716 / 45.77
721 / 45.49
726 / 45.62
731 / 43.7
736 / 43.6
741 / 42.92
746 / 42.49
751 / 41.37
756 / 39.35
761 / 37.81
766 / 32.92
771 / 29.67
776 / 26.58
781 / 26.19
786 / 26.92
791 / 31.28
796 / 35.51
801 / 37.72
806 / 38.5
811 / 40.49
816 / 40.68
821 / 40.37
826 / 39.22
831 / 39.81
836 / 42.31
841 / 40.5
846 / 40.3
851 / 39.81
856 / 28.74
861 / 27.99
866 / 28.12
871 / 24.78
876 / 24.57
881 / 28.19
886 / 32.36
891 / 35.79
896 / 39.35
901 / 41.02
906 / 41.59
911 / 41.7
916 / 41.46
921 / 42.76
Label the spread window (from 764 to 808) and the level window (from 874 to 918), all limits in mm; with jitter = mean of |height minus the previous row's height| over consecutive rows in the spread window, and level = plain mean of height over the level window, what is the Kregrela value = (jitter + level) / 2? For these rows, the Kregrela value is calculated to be 19.3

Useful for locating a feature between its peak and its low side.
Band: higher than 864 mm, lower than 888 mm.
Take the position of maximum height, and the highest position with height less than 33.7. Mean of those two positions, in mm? 886.0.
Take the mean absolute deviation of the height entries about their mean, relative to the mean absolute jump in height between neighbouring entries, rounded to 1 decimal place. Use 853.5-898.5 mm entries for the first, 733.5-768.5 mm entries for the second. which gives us 2.2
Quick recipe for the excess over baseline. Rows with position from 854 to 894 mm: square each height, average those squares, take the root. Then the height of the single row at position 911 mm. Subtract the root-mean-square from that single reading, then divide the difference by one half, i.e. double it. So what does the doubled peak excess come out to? 25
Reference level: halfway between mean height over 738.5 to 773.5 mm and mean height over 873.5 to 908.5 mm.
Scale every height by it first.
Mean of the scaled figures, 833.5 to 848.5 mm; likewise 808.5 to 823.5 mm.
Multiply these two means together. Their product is 1.26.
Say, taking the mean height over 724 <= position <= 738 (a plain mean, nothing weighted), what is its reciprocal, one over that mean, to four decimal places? 0.0226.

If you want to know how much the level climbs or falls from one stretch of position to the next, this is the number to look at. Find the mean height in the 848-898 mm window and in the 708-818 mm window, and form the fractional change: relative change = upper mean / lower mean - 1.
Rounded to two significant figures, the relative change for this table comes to -0.19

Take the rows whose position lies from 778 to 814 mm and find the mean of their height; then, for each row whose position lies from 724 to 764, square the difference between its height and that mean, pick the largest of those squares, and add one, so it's 141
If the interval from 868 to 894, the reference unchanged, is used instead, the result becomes 86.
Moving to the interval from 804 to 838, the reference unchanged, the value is 73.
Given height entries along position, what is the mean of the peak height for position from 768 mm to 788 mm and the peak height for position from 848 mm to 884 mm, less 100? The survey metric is -65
